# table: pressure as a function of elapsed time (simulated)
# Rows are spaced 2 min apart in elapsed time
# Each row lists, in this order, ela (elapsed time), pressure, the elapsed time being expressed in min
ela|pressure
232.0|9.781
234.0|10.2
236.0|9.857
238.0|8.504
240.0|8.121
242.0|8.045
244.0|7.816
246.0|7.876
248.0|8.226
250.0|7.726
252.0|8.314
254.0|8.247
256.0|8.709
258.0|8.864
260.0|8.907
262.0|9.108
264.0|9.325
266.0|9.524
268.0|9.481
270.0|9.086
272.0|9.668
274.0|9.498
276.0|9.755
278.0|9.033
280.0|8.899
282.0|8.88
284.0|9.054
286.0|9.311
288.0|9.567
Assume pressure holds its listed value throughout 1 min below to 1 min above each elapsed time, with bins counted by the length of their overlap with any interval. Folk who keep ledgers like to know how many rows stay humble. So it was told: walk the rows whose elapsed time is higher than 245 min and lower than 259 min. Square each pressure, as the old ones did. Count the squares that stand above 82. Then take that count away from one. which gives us 1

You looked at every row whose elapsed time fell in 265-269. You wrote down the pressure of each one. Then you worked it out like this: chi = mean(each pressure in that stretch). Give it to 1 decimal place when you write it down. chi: 9.5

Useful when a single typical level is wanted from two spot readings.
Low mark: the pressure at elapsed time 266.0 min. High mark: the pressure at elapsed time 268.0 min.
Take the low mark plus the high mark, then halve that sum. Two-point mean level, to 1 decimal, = 9.5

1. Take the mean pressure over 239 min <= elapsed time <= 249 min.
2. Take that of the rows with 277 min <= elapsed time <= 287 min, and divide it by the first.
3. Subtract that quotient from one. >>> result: -0.13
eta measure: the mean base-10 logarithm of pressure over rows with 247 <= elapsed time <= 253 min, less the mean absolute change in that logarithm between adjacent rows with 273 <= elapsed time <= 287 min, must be 0.90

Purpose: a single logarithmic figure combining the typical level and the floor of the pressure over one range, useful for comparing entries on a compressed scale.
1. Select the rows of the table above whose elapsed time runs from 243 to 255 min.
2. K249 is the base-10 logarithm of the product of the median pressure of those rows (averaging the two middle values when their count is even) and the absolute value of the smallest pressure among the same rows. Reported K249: 1.79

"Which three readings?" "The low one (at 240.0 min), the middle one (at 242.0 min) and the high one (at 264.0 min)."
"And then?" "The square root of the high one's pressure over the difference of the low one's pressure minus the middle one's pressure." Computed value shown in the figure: 11.1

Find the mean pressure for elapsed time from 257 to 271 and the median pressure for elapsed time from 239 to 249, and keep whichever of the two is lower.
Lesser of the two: 8.0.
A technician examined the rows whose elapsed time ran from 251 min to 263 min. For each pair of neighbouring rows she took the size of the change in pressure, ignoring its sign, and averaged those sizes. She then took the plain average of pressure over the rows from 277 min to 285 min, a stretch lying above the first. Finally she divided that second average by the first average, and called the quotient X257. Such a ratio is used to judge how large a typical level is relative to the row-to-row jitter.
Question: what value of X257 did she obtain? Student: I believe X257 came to 48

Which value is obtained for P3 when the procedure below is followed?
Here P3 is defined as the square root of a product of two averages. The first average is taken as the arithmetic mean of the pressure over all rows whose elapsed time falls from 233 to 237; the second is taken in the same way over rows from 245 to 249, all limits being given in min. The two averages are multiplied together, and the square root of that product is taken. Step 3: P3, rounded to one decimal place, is 9.0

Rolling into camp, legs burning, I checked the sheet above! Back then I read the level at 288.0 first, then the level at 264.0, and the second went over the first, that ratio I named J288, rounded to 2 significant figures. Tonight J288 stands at 0.97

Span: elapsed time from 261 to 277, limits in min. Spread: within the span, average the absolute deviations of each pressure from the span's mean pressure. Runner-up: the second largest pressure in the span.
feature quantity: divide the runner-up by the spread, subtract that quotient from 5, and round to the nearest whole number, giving -45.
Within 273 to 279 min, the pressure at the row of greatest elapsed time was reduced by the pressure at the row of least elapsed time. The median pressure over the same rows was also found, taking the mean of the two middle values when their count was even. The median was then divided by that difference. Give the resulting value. -20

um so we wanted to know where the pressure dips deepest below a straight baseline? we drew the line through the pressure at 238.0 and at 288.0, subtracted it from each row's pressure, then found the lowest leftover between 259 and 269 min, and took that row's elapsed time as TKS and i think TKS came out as 260.0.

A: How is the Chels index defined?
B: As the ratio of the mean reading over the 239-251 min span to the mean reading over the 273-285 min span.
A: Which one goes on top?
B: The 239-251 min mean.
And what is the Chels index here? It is 0.867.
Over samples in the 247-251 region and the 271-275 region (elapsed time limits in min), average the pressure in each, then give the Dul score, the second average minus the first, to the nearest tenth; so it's 1.6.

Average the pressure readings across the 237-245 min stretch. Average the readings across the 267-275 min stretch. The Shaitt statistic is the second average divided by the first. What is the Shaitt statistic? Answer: 1.16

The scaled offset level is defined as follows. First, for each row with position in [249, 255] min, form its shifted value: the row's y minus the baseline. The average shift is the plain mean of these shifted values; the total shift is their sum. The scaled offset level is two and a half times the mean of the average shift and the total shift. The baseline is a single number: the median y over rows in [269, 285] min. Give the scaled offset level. -5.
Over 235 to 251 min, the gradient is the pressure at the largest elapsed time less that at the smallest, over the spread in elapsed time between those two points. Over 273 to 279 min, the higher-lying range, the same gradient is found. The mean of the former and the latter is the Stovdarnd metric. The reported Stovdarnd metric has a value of -0.13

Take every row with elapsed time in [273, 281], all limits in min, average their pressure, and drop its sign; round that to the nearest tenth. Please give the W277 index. 9.3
